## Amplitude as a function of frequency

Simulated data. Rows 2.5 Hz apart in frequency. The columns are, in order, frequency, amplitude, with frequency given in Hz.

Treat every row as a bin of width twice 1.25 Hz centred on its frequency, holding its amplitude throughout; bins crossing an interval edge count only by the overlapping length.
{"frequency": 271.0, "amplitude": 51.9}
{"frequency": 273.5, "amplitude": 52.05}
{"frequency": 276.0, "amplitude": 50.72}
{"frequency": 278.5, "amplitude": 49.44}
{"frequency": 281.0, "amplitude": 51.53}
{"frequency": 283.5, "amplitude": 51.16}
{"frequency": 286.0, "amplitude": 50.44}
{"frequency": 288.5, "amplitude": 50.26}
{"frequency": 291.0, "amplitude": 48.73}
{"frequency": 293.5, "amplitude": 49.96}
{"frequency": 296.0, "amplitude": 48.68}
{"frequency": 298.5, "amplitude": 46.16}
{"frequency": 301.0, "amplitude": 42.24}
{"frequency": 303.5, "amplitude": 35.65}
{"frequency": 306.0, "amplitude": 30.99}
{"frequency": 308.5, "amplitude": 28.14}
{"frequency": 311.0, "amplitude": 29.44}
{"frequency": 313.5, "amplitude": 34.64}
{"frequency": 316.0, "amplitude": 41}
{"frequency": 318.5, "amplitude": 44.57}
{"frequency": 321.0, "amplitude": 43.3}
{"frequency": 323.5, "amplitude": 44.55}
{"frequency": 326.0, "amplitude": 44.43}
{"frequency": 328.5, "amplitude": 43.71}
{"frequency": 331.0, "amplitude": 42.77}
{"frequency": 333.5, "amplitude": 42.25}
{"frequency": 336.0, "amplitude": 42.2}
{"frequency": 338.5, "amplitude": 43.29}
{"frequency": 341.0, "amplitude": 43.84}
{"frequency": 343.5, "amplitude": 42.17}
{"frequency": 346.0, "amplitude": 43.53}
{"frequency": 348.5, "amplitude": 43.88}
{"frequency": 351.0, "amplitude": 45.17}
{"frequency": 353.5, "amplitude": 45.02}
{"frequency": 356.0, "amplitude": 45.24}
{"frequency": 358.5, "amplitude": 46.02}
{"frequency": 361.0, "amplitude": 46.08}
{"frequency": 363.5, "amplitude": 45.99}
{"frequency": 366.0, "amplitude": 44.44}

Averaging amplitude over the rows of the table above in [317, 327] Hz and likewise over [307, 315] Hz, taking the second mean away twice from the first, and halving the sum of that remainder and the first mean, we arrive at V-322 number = 13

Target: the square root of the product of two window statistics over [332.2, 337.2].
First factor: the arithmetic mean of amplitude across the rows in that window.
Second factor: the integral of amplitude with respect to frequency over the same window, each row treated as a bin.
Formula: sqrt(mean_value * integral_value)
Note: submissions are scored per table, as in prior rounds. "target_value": 94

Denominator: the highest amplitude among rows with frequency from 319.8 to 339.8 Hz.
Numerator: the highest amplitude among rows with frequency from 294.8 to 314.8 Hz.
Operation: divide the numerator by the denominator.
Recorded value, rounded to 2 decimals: 1.09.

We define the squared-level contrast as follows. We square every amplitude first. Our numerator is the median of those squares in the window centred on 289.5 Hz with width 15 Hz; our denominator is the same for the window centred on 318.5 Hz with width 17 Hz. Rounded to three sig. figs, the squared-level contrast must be 1.34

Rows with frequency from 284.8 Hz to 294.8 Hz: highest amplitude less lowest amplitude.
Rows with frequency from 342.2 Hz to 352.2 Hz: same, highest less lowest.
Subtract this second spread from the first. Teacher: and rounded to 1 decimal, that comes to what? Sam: -1.3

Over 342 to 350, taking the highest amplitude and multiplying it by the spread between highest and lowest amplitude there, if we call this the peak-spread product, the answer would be 75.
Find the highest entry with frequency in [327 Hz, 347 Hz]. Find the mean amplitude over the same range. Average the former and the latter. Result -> 43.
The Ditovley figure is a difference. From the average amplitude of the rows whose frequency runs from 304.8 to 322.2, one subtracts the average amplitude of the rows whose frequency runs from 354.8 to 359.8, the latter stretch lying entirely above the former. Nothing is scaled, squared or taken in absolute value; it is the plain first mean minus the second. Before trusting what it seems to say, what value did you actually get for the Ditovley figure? -10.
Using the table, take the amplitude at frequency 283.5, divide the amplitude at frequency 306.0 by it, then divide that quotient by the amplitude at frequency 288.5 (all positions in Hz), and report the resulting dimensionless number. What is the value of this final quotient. 0.012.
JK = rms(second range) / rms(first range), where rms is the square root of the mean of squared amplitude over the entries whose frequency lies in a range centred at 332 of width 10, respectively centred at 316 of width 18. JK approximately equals 1.11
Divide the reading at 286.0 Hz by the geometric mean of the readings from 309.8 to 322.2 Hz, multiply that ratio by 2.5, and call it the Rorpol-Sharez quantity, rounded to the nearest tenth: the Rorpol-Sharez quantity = 3.3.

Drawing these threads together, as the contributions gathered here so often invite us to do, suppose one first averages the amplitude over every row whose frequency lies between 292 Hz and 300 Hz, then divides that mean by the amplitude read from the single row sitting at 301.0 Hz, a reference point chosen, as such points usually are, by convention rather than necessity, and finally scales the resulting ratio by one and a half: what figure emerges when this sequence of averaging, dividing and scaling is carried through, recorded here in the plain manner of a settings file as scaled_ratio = 1.71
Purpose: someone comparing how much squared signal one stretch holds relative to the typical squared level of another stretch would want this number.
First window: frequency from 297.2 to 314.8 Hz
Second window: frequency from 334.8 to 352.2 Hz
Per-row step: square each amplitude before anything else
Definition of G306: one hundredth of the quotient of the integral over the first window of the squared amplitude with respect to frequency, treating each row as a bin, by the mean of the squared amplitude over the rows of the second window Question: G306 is 0.12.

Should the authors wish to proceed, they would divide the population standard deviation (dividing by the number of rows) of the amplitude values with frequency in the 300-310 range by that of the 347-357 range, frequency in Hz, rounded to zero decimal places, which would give 10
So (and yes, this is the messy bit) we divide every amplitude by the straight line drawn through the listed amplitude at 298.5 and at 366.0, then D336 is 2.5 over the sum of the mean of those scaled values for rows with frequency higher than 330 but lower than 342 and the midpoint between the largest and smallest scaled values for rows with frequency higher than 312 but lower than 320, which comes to 1.38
